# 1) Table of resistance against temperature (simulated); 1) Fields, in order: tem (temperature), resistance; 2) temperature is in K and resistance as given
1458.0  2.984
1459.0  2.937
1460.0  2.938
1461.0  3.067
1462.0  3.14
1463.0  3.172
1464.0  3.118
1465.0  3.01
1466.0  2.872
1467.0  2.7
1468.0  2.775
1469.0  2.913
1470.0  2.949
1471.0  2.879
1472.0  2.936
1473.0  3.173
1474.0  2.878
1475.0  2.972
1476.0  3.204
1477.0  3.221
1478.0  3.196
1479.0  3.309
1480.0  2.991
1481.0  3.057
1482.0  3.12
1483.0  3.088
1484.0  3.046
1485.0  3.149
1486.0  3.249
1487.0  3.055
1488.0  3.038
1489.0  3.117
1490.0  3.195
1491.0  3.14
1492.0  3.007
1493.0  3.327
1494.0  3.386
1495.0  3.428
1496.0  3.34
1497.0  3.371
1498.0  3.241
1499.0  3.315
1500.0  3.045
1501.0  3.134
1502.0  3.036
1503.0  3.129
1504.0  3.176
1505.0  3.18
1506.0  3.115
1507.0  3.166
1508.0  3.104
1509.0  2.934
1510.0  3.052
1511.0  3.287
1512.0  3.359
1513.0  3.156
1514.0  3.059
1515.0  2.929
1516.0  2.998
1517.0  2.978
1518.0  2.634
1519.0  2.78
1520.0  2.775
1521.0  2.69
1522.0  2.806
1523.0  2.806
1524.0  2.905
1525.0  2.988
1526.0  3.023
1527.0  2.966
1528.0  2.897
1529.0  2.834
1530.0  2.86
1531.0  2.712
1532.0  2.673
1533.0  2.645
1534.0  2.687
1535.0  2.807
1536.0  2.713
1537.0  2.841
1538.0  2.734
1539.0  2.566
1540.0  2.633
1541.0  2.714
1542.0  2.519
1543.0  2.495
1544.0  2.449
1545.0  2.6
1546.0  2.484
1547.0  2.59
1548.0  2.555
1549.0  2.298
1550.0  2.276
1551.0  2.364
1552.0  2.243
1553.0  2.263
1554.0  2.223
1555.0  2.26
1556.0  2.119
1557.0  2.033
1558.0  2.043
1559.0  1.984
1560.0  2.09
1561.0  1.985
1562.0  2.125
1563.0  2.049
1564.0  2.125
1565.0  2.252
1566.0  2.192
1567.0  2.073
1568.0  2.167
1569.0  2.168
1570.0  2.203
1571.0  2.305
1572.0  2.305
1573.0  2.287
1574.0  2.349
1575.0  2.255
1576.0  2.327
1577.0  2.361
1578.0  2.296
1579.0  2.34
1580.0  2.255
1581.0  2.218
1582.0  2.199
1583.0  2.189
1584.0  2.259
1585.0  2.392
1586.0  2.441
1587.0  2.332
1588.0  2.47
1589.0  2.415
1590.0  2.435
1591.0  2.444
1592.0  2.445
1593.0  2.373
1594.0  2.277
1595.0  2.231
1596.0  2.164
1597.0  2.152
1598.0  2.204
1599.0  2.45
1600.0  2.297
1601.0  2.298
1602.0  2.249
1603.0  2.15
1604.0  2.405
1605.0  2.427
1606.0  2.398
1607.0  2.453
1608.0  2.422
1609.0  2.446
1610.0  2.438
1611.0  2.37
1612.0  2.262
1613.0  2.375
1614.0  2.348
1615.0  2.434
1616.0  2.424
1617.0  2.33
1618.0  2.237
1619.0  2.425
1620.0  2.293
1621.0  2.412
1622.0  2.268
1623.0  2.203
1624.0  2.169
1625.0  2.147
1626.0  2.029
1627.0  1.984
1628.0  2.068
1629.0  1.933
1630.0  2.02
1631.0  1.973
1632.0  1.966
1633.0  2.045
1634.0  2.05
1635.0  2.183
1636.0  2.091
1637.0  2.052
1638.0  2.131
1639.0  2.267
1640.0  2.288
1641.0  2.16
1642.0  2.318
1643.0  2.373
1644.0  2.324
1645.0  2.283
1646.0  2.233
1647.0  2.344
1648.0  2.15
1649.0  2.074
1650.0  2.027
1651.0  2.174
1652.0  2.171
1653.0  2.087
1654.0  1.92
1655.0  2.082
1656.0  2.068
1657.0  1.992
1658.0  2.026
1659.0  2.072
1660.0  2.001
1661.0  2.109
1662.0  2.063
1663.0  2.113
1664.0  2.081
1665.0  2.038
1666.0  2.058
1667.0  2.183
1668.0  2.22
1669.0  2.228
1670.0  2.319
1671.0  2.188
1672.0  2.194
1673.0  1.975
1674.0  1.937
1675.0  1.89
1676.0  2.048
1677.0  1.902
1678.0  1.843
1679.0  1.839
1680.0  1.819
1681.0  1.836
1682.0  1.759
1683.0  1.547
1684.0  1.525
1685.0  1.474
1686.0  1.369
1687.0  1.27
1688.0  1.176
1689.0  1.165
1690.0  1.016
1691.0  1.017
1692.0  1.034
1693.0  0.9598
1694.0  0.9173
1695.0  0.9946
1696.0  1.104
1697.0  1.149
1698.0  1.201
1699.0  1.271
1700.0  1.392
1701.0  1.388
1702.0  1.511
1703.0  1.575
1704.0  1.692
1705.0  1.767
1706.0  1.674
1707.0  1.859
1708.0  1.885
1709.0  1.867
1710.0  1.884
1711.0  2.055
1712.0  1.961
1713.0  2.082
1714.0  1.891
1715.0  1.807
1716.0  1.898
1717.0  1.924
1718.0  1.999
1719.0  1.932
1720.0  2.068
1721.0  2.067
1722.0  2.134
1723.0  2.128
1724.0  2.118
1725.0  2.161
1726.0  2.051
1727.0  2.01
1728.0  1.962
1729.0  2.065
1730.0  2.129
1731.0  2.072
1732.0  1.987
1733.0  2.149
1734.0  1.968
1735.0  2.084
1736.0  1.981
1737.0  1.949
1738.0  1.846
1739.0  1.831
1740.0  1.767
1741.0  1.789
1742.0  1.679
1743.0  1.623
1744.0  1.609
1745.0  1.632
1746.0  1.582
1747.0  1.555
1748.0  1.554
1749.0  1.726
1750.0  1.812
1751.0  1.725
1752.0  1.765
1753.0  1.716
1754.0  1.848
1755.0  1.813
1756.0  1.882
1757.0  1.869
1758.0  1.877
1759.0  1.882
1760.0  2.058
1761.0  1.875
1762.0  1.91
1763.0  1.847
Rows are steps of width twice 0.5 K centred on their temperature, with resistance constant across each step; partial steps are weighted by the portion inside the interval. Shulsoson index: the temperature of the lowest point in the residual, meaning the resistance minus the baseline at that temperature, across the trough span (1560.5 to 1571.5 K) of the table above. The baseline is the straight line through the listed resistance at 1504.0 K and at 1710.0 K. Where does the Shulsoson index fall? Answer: 1561.0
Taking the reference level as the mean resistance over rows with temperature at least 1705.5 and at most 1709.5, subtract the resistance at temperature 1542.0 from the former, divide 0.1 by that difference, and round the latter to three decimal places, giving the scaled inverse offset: -0.143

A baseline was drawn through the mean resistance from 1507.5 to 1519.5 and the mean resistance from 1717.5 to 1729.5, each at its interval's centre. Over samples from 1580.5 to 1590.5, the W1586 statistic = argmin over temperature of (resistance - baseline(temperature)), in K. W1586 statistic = 1583.0 K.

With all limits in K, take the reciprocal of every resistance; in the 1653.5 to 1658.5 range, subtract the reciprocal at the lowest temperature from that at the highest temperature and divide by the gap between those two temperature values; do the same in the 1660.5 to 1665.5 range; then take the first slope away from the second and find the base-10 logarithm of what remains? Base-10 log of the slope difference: -1.96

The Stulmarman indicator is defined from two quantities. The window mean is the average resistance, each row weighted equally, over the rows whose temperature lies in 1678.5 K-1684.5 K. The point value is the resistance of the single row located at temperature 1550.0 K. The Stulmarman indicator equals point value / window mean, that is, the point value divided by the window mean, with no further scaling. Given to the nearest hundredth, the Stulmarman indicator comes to 1.32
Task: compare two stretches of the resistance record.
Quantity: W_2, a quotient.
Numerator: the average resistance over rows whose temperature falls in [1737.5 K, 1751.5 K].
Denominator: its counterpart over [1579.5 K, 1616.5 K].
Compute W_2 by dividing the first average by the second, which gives 0.72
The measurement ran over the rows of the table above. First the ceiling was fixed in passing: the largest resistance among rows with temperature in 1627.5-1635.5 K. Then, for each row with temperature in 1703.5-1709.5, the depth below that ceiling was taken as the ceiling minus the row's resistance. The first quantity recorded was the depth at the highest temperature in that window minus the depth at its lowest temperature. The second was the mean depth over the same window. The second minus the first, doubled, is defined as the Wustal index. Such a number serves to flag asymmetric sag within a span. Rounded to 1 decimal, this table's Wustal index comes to 1.1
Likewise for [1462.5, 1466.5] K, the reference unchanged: -2.3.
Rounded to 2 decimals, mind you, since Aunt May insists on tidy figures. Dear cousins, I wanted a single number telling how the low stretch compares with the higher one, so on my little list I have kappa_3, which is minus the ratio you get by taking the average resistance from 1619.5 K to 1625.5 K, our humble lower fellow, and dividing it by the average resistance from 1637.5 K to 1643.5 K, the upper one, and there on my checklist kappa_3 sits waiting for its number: -1.00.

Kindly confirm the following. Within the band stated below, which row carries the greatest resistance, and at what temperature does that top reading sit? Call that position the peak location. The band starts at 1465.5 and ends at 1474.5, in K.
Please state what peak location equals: 1473.0 K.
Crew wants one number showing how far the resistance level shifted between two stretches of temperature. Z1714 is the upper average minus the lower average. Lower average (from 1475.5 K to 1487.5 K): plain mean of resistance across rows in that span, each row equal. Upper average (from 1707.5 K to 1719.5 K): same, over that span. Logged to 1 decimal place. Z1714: -1.2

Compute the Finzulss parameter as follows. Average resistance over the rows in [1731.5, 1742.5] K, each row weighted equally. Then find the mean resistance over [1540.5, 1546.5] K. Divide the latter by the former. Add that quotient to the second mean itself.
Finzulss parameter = 3.87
